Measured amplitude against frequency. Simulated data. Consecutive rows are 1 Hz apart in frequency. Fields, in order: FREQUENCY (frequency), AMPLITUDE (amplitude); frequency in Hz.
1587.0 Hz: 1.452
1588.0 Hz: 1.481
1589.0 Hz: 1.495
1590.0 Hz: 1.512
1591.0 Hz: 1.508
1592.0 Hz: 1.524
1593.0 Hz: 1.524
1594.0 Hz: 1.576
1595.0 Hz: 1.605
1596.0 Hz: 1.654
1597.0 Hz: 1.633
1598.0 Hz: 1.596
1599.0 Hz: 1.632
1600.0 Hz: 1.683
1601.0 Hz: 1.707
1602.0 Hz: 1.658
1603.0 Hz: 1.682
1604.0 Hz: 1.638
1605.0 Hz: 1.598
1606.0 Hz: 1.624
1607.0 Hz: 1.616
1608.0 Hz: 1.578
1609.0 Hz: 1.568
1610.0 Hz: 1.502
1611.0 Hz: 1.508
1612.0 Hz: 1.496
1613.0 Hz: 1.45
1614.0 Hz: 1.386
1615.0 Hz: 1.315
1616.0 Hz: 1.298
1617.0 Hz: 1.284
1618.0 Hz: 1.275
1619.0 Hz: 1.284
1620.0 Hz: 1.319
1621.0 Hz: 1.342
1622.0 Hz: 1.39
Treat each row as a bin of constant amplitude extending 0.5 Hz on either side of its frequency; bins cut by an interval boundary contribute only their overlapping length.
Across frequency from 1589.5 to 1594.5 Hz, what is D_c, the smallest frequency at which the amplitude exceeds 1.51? 1590.0 Hz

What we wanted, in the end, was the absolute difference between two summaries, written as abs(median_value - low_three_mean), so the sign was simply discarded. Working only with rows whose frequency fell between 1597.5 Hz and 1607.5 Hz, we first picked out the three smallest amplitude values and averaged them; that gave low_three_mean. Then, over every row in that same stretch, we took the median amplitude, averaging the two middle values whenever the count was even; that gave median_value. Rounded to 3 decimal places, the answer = 0.032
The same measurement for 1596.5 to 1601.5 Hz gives 0.013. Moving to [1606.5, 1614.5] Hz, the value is 0.061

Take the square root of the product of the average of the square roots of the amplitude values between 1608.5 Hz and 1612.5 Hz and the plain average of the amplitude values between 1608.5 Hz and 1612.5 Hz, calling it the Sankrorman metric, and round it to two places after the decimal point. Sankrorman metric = 1.37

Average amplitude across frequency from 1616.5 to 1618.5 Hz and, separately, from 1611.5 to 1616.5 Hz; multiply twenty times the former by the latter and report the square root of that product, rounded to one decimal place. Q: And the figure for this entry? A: 6.0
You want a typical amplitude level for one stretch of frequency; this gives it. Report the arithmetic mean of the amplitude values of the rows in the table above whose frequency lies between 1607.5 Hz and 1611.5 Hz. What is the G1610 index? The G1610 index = 1.54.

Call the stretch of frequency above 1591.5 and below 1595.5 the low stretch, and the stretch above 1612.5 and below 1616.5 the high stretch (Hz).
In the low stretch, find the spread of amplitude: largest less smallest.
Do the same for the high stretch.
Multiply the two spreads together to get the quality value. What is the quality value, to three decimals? 0.012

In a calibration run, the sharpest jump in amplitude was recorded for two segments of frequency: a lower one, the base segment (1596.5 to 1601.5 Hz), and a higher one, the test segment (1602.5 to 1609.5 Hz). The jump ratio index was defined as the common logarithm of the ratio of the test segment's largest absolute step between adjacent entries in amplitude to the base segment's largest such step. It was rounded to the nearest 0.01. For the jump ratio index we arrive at -0.06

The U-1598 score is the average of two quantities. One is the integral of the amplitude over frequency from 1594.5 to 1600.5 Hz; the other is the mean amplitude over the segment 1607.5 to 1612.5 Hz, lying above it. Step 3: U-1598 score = 5.7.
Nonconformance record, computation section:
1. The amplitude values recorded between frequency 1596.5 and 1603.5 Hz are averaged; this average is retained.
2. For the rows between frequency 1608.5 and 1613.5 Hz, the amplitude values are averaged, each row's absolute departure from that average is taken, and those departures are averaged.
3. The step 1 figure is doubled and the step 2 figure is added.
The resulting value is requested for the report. 3.34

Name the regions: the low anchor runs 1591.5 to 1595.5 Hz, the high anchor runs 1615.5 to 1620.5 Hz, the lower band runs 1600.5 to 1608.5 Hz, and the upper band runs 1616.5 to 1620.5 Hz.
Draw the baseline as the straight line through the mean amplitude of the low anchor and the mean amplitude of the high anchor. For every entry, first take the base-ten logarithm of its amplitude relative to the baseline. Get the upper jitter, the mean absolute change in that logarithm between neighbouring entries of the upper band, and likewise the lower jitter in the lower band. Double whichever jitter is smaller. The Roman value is 0.0151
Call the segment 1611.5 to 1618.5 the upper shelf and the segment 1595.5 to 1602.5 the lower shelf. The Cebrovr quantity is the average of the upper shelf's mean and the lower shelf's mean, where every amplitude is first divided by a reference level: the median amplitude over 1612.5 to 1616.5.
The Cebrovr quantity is 1.11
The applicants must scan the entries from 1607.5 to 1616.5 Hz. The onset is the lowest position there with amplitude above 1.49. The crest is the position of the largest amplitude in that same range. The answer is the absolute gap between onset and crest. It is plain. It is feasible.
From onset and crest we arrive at 0 Hz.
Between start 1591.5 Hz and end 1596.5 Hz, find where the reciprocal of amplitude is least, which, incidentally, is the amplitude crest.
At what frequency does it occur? 1596.0 Hz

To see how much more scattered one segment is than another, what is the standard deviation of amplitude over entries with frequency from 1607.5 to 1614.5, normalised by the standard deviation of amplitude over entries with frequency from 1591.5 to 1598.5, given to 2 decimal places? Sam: 1.32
